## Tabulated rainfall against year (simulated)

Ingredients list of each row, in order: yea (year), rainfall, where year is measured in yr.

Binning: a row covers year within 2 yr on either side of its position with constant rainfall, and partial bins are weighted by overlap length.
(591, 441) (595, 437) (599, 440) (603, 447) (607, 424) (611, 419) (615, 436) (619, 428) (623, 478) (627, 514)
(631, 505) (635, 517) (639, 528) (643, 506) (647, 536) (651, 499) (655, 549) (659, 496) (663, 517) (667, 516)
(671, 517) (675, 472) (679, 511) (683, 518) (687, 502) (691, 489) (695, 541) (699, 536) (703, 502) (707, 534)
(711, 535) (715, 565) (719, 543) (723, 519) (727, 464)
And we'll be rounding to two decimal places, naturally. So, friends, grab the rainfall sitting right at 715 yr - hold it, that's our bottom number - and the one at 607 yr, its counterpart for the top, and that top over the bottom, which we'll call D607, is 0.75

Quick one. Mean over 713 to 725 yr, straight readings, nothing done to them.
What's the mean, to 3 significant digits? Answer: 542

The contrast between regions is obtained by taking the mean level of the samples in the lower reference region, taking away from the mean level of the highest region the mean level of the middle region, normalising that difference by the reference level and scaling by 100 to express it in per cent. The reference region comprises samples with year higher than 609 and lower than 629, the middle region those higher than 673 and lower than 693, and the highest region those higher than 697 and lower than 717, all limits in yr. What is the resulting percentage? 8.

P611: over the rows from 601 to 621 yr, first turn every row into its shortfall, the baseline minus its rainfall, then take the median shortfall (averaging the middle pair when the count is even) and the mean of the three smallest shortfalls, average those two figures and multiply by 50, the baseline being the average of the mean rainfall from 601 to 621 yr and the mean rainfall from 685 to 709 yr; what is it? 2078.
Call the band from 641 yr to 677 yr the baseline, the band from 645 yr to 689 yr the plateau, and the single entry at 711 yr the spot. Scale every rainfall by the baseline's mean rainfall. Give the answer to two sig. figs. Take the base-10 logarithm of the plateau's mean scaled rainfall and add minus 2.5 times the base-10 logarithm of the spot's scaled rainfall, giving -0.048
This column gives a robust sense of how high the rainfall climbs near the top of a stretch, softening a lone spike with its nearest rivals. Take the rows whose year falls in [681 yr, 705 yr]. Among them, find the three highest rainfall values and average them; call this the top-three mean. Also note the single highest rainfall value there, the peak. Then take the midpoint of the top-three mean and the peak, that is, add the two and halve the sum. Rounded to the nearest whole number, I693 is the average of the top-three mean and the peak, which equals 536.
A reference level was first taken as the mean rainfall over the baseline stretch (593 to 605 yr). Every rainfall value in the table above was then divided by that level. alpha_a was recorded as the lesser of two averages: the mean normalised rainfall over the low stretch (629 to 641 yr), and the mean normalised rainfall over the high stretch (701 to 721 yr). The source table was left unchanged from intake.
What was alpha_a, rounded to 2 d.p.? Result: 1.17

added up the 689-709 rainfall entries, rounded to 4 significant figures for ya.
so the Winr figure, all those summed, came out 2602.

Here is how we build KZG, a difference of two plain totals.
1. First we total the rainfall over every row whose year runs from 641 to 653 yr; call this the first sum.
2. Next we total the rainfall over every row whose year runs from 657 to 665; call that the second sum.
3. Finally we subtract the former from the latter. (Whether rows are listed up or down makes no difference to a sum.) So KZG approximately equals -528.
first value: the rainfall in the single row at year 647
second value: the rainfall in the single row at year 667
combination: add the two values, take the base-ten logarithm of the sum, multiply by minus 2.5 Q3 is -7.56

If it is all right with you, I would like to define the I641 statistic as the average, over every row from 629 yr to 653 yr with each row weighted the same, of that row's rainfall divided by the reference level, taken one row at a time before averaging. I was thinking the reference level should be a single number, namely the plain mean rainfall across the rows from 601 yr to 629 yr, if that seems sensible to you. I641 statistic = 1.15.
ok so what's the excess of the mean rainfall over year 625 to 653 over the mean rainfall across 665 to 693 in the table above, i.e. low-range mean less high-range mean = 11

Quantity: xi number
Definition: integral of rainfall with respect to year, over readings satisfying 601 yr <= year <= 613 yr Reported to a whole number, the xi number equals 5160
